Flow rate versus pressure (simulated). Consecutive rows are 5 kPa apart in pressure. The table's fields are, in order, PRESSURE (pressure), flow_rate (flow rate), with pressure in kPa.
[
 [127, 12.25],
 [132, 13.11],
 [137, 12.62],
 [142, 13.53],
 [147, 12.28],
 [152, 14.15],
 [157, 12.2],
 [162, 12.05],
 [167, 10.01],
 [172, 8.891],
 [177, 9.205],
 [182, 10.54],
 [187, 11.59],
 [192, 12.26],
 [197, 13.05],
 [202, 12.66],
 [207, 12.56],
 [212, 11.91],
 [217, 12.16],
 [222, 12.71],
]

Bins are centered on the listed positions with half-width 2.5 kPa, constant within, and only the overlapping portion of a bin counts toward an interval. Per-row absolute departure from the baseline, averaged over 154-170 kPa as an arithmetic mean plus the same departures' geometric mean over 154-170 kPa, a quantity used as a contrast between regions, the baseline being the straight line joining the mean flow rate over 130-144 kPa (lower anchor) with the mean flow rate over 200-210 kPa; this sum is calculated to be 2.7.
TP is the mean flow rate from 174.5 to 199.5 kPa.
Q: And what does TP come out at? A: 11.3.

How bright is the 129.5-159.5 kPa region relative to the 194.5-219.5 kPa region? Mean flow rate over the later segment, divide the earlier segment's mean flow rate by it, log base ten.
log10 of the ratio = 0.018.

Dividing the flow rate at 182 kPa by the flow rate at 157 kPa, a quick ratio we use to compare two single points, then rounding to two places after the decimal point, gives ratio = 0.86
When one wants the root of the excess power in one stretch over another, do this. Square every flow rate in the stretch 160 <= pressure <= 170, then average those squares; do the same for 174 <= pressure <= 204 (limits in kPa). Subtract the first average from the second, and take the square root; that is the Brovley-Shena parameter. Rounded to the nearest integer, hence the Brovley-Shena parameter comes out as 4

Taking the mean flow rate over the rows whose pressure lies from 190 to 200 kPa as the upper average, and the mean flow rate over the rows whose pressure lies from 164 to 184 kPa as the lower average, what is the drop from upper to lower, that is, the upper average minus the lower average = 3.0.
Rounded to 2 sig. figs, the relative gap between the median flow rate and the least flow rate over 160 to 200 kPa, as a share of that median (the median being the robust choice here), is 0.20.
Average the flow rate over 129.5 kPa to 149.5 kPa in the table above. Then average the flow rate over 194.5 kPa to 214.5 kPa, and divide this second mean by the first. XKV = 0.97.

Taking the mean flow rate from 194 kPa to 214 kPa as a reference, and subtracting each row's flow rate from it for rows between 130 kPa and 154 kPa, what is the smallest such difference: -1.6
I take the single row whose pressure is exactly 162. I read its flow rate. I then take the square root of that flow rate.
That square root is 3.47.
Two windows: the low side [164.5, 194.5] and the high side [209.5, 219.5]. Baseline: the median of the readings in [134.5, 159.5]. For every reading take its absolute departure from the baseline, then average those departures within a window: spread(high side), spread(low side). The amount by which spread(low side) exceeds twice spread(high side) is 1.0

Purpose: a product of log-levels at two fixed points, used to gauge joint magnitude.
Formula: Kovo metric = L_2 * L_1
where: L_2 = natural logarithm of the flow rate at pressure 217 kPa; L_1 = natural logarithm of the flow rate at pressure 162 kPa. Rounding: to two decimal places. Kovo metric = 6.22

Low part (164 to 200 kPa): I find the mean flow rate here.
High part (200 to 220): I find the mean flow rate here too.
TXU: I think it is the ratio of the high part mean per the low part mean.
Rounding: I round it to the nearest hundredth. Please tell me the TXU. 1.14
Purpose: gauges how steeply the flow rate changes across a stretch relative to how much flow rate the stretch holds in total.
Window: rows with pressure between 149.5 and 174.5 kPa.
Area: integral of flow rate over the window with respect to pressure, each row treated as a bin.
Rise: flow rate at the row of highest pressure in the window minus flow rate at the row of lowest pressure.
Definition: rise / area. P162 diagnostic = -0.018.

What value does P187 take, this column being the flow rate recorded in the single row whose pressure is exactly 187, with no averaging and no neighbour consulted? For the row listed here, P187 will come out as 11.59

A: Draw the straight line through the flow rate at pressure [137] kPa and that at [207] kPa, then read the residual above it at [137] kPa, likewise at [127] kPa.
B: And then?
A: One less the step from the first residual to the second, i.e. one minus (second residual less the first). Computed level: 1.4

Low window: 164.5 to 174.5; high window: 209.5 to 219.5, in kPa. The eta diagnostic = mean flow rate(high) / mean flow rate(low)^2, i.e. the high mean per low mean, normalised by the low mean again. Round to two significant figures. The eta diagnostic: 0.13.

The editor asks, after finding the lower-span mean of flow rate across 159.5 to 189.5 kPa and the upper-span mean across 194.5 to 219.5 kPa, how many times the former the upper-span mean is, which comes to 1.20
